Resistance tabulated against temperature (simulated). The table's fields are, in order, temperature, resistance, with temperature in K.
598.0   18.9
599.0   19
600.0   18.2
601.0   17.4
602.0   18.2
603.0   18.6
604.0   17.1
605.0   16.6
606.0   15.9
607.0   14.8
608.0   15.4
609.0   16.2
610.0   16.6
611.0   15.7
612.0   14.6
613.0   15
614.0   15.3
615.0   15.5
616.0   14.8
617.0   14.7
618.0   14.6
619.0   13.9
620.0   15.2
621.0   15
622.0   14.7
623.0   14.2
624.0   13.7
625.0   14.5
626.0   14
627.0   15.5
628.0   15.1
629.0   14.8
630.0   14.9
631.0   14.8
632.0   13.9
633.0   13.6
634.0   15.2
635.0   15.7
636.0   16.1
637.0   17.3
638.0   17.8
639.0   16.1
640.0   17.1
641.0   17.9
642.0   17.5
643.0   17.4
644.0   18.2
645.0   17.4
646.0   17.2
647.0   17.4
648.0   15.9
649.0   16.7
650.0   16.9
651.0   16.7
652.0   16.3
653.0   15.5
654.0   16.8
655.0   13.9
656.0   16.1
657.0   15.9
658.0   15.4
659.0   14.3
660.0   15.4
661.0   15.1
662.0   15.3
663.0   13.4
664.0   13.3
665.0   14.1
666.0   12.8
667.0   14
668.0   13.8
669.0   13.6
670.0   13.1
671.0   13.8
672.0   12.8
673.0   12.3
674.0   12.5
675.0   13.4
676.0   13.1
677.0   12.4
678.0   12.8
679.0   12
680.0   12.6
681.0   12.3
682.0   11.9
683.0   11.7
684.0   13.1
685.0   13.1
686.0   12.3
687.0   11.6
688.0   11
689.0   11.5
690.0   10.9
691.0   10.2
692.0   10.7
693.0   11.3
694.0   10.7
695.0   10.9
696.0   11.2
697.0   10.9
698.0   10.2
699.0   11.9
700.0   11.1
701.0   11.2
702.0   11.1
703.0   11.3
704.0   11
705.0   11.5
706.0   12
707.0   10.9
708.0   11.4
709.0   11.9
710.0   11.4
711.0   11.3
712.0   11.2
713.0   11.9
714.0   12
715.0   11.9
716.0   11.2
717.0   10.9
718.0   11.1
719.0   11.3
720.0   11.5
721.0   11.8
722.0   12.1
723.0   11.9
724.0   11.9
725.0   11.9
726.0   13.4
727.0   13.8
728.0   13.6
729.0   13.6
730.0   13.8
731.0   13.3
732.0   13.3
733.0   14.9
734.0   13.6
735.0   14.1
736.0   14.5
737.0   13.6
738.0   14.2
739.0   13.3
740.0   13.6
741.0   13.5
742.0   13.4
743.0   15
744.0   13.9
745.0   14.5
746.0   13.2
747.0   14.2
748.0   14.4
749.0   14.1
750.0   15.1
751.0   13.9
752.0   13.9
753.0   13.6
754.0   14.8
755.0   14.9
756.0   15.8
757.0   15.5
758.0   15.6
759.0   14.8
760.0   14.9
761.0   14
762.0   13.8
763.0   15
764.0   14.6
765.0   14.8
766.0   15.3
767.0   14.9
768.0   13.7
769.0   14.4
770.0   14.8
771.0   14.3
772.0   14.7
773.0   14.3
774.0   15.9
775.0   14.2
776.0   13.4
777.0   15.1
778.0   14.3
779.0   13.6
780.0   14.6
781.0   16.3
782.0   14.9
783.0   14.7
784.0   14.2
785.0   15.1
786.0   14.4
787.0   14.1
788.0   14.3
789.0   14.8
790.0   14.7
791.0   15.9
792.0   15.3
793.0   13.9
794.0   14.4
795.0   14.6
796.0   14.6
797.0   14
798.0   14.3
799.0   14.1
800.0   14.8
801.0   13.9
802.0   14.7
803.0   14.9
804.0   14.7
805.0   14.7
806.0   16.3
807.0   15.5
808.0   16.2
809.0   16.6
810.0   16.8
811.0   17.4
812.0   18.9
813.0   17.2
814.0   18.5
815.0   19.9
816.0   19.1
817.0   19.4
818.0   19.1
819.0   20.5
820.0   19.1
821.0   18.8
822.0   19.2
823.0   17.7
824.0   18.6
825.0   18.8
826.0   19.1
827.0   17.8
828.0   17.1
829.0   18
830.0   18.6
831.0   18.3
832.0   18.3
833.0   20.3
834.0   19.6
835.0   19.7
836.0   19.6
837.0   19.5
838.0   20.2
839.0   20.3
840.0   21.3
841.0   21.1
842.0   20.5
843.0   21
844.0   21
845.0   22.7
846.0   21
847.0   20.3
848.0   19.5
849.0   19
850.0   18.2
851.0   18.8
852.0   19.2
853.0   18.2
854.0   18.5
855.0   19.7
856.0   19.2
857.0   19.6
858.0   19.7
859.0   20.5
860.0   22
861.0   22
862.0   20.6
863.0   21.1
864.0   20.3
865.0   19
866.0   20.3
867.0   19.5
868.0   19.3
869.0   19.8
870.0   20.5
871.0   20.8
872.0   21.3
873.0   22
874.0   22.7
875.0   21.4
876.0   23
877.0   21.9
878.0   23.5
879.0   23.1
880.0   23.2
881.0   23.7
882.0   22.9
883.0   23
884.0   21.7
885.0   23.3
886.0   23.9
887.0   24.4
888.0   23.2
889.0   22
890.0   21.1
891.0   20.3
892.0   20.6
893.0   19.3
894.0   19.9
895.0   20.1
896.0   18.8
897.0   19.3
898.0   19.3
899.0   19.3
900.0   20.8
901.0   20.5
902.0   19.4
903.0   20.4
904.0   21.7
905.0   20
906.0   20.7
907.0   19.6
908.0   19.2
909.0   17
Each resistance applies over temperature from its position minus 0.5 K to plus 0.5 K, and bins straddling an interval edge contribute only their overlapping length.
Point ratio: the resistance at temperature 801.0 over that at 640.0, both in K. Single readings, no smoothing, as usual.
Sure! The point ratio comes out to 0.81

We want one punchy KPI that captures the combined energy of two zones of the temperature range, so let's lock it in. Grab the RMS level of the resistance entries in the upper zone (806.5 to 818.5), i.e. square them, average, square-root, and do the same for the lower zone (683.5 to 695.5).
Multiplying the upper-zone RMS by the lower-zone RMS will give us 206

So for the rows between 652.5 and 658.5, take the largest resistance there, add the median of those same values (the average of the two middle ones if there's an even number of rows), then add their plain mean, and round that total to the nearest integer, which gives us 48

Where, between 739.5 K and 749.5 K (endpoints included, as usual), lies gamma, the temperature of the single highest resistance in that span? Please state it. 743.0 K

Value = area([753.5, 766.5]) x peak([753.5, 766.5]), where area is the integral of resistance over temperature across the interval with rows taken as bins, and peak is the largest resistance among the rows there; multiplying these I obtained 3062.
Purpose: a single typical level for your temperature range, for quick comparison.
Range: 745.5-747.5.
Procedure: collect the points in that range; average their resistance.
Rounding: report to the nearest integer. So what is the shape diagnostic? 14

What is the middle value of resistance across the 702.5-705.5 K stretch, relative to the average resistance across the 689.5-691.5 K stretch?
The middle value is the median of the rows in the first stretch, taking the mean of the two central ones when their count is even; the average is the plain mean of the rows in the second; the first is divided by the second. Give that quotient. 1.1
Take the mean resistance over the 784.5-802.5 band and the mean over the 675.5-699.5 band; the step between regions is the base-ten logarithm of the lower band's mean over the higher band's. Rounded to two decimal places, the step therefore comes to -0.10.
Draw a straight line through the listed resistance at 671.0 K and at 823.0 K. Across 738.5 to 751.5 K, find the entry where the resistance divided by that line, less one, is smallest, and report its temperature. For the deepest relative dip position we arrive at 746.0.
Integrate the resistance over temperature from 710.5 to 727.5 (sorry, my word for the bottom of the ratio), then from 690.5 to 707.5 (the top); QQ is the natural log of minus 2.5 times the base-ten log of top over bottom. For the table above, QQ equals -2.6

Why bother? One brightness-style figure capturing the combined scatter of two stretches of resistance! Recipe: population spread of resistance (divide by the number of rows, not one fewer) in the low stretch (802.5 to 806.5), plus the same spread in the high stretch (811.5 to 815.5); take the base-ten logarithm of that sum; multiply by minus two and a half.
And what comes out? -0.54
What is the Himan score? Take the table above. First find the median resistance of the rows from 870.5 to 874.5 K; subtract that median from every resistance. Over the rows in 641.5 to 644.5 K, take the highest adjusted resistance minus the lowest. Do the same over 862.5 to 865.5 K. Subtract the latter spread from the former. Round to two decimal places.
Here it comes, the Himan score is -1.30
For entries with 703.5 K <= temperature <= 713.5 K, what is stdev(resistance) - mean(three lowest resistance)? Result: -10.7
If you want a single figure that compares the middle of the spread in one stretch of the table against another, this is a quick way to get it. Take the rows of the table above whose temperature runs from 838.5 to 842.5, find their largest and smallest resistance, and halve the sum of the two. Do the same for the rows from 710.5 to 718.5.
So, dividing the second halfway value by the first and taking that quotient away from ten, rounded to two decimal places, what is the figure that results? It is 9.45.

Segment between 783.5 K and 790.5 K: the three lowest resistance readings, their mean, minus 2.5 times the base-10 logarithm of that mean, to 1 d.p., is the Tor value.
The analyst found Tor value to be -2.9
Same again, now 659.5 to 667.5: -2.8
